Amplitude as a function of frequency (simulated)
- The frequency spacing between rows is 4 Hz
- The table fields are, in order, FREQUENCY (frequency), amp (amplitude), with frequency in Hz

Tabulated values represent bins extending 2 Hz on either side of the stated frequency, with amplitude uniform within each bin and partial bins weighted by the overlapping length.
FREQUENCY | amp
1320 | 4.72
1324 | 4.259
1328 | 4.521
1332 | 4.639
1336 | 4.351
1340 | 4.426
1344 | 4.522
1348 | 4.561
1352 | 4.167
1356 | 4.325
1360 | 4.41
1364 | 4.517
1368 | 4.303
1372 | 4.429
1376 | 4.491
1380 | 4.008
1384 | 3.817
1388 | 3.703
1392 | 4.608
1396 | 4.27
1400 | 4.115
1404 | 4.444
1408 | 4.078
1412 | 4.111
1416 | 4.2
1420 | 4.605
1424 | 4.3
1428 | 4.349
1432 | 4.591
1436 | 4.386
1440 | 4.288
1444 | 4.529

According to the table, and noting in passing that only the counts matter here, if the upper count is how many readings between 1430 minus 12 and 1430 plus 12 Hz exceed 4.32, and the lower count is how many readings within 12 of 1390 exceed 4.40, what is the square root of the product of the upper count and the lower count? 2.0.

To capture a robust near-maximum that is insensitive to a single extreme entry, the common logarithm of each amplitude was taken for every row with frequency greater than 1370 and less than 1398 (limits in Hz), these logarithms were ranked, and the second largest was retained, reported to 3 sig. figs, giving 0.652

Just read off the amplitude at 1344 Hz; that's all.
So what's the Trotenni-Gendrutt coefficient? 4.522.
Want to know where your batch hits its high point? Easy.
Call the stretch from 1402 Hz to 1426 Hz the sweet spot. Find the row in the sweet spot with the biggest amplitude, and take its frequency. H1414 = 1420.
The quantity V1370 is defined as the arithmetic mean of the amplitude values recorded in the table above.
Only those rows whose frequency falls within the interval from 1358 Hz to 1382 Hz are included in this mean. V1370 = 4.36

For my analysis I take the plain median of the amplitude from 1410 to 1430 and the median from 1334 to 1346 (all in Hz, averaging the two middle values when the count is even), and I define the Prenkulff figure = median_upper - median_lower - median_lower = -4.6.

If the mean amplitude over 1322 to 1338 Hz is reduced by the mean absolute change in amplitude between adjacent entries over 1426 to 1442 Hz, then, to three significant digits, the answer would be 4.26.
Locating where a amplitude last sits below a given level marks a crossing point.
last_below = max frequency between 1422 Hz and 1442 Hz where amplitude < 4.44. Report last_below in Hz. 1440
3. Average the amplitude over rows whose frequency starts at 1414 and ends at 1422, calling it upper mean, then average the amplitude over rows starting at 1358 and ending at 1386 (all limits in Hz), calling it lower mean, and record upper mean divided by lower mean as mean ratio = 1.03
